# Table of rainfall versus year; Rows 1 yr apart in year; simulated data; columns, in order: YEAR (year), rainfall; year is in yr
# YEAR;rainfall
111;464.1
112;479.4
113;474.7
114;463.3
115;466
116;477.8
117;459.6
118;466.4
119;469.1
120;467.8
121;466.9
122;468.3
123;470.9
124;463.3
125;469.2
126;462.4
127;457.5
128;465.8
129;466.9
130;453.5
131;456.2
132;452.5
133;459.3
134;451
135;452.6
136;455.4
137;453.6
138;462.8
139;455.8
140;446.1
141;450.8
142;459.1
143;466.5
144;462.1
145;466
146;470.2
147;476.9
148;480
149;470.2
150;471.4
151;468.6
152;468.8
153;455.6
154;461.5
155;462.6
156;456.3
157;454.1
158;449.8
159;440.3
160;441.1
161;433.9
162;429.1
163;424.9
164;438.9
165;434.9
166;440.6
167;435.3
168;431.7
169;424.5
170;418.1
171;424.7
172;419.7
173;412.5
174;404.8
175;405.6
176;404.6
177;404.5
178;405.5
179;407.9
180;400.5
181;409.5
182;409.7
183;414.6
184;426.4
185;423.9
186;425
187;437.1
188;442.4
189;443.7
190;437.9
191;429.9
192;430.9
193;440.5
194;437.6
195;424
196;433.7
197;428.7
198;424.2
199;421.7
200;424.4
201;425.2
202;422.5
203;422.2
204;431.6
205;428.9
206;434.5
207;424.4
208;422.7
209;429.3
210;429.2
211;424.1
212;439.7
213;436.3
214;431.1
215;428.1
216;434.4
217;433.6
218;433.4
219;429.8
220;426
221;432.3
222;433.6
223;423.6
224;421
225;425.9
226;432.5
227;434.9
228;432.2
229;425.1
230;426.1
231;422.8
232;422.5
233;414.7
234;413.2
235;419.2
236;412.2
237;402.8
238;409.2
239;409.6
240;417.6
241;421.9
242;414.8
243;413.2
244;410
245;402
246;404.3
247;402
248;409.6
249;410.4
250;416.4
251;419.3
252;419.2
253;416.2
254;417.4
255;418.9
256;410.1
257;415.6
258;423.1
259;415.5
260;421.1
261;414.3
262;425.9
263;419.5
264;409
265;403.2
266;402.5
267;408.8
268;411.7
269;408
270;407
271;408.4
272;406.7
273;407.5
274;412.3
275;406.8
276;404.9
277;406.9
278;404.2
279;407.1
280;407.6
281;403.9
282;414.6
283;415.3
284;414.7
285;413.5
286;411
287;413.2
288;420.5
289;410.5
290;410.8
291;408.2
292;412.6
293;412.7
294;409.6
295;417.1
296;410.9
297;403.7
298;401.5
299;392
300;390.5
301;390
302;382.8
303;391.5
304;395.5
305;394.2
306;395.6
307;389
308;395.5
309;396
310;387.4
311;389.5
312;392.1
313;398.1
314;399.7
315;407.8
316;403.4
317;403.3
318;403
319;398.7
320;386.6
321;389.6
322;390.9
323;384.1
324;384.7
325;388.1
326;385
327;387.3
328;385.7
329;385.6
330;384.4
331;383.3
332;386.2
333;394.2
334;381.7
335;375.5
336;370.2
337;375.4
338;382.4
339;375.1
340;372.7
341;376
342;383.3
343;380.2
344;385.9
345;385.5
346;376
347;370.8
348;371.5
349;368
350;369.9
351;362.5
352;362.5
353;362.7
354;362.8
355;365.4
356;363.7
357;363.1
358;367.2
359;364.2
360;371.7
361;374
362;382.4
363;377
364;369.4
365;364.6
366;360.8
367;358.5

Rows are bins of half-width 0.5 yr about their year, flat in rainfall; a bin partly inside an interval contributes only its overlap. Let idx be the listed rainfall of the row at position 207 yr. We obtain 424.4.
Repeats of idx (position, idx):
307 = 389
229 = 425.1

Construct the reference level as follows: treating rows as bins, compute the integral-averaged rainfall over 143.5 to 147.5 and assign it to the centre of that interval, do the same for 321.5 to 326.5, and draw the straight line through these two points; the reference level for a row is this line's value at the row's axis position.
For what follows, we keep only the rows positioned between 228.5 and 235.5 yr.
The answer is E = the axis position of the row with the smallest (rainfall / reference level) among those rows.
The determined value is 234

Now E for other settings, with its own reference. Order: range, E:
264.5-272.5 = 266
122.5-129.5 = 127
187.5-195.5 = 195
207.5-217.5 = 208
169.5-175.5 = 174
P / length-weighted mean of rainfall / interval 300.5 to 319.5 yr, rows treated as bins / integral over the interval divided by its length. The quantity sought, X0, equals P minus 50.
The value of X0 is 345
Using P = 395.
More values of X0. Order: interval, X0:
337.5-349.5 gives 327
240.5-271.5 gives 363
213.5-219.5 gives 382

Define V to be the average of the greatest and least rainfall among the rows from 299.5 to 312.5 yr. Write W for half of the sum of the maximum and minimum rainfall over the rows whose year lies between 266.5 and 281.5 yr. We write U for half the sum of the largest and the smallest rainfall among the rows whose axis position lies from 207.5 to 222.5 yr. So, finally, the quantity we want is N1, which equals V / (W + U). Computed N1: 0.46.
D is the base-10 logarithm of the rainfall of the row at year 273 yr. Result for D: 2.61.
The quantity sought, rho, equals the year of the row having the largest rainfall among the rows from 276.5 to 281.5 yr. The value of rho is 280 yr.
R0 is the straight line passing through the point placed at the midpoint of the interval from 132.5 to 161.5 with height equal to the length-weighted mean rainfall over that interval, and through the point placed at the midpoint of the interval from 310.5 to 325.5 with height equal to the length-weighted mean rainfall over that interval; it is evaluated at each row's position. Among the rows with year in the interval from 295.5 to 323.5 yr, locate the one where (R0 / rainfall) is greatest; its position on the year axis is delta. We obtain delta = 302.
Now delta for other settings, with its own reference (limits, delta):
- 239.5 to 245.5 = 245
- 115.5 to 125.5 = 117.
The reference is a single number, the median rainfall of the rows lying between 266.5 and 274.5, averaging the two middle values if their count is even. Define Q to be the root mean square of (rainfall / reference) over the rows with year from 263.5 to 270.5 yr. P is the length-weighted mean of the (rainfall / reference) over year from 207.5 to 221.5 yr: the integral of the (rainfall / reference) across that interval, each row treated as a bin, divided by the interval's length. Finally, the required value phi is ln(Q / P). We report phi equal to -0.06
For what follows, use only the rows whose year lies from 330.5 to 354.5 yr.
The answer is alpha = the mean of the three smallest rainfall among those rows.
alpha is 363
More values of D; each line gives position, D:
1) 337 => 2.57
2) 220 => 2.63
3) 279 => 2.61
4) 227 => 2.64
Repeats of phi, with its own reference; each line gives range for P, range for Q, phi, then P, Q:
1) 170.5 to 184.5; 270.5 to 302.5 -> -0.01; 1.01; 1.00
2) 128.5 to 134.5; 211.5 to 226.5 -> -0.06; 1.12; 1.06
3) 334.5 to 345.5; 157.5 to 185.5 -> 0.11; 0.93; 1.03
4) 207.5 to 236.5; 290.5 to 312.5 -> -0.07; 1.05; 0.98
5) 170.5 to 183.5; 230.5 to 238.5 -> 0.01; 1.00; 1.02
